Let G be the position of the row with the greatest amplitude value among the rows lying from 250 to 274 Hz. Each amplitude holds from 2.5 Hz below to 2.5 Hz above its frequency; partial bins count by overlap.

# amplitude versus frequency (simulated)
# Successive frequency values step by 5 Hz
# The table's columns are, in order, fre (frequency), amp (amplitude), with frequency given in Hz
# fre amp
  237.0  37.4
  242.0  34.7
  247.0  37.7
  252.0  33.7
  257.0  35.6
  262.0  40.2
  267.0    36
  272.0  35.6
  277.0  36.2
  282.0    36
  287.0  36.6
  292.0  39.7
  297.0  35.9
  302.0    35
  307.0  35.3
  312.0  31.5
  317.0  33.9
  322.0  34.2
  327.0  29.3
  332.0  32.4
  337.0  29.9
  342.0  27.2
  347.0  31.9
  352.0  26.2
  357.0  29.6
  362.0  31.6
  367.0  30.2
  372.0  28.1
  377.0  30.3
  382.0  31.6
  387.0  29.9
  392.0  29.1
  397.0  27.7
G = 262.0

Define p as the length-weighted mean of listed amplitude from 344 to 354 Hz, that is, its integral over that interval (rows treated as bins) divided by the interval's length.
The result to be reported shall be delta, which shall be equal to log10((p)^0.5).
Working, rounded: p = 29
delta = 0.73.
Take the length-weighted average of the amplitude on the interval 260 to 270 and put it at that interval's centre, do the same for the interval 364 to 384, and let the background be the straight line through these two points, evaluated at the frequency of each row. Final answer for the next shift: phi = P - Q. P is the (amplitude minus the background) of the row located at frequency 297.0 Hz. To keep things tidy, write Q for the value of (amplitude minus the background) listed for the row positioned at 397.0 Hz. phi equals 1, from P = 0.3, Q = -0.7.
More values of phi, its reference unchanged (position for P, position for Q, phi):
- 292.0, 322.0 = 3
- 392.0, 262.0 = -2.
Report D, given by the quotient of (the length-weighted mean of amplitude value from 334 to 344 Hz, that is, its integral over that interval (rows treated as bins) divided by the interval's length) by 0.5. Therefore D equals 58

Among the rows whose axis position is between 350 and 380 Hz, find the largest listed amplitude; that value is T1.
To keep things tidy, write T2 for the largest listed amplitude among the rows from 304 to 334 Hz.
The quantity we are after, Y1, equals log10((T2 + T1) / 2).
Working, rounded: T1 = 31.6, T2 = 35.3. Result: 1.524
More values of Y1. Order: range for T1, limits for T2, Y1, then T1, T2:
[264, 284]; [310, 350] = 1.547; 36.2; 34.2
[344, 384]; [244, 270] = 1.557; 31.9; 40.2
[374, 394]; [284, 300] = 1.552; 31.6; 39.7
